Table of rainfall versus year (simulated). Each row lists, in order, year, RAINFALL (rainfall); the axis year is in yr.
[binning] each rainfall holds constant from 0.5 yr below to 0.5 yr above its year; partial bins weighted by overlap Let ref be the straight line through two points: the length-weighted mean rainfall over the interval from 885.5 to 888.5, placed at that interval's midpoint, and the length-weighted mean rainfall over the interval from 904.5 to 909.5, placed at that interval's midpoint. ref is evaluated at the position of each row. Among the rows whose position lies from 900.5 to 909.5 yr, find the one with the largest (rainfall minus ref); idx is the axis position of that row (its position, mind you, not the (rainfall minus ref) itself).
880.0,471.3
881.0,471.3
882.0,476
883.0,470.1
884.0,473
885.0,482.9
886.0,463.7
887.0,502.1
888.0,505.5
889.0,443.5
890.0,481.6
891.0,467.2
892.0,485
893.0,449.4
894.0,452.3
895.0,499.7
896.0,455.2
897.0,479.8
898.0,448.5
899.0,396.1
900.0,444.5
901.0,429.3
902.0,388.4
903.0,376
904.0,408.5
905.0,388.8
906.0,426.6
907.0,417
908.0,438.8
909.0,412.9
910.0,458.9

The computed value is 908.0 yr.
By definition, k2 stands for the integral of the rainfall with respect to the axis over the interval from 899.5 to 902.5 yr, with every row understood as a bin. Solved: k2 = 1262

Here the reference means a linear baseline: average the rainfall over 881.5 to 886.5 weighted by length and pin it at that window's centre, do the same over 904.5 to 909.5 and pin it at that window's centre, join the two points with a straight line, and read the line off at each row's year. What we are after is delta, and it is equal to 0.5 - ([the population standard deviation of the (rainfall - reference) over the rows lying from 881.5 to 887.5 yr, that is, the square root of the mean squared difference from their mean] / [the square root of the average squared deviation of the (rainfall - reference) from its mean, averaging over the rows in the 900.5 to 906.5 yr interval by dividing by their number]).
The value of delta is -0.21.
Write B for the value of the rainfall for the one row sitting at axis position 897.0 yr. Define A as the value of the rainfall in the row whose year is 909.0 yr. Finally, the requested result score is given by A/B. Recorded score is 0.86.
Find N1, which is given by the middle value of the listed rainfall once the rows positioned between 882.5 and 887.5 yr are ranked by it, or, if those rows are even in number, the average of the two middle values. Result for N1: 473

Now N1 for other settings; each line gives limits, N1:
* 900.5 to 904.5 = 398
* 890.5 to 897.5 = 467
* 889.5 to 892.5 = 482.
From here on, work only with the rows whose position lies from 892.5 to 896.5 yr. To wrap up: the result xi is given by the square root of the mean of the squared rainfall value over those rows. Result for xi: 465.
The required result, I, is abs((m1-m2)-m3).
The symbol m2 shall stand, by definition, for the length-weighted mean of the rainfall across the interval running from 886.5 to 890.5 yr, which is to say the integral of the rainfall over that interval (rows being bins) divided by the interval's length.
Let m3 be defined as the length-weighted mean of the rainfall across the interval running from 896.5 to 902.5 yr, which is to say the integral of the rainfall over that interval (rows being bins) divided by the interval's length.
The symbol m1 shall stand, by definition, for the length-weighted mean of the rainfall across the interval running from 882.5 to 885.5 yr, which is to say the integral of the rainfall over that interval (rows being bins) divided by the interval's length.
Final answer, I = 439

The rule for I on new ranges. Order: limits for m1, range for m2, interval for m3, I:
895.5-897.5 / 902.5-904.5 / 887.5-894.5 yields 394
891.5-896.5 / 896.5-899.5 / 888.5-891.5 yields 437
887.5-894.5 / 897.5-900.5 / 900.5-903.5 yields 358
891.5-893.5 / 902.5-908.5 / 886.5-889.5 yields 426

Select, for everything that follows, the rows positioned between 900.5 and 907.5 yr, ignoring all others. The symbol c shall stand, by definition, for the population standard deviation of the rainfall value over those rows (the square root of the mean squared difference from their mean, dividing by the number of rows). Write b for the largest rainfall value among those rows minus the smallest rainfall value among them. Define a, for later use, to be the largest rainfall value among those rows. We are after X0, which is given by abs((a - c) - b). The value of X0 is 357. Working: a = 429.3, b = 53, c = 19.2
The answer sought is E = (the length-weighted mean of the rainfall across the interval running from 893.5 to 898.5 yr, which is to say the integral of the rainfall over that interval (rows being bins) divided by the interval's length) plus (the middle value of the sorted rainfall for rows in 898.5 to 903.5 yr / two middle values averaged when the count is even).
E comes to 863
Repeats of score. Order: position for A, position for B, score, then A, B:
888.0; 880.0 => 1.07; 505.5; 471.3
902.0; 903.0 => 1.03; 388.4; 376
